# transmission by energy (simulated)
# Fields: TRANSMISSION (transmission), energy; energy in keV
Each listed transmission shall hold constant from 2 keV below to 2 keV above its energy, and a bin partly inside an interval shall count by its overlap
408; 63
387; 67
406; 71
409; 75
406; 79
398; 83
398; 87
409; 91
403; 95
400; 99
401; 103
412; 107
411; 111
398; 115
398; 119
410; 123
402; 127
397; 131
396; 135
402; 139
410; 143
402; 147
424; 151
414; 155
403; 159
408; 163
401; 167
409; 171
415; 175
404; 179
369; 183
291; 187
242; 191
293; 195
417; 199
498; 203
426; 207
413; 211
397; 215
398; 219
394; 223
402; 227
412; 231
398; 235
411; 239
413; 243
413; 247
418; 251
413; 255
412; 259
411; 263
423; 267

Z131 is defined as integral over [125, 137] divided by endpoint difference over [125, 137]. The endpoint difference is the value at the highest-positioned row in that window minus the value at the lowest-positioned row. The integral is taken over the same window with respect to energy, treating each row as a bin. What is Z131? -797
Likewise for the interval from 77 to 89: -601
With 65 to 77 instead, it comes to 219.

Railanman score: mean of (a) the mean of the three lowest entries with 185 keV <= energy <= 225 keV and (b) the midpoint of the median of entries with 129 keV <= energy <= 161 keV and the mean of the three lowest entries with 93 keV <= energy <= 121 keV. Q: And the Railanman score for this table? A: 338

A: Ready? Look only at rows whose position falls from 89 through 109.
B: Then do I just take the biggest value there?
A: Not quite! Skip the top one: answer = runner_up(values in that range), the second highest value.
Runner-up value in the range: 409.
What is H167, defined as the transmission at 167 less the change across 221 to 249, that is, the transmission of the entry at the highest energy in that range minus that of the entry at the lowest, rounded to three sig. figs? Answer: 382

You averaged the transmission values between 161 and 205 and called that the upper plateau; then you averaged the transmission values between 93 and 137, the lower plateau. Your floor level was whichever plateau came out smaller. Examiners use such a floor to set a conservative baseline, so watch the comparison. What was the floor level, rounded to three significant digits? 377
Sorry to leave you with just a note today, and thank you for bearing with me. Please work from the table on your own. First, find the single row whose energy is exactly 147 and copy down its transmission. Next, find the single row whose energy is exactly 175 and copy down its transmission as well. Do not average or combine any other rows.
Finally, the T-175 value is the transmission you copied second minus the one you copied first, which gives 13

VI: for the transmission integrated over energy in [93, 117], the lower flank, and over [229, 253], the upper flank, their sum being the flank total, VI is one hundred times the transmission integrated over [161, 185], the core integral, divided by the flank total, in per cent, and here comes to 49.2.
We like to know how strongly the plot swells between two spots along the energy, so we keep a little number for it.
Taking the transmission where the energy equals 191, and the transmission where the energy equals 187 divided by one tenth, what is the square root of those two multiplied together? 839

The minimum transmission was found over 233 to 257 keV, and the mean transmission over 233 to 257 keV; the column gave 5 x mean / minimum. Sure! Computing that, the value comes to 5.16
